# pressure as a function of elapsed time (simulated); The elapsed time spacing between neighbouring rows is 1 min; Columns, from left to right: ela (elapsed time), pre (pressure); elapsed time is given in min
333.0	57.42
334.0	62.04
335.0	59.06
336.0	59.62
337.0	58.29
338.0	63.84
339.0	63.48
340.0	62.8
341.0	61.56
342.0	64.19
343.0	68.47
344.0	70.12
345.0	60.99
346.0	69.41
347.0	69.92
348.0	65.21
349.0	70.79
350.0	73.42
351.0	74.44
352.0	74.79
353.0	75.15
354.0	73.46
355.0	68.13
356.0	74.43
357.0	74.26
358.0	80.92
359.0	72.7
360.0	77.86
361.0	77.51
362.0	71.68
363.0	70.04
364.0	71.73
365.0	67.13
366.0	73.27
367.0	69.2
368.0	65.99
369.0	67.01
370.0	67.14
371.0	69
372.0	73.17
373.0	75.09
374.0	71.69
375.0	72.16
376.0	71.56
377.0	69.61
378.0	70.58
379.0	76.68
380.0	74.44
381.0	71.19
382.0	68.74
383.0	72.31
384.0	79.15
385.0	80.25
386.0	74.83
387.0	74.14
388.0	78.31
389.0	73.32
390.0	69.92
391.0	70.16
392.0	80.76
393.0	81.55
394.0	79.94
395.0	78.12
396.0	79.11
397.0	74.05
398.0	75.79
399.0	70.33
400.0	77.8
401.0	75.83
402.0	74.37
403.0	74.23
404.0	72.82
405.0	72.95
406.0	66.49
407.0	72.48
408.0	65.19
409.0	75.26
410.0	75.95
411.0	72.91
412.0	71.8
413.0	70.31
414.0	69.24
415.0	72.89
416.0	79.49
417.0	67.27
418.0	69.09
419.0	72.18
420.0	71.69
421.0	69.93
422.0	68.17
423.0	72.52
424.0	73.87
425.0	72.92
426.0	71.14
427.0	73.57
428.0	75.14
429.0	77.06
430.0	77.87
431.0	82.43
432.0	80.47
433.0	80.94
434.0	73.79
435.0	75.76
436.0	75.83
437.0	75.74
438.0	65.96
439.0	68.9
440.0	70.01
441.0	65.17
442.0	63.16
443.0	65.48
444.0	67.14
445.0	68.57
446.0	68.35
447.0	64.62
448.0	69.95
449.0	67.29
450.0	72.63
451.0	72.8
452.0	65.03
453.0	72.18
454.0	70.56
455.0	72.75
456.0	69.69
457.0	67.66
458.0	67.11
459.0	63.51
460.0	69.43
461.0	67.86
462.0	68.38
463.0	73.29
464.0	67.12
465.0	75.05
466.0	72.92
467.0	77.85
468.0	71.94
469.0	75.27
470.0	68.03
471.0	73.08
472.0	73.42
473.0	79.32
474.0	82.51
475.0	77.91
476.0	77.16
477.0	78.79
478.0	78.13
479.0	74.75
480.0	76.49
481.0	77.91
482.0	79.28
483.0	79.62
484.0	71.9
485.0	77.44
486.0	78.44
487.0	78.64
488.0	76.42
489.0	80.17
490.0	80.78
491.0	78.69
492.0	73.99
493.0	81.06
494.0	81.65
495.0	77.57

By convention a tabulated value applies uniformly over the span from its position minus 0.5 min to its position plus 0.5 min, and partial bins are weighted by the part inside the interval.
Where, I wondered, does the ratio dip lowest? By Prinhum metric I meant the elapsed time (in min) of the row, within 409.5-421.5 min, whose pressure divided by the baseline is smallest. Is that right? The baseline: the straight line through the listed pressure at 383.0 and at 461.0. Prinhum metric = 417.0 min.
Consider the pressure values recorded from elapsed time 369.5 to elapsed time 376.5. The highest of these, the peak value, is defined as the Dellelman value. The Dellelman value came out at 75.09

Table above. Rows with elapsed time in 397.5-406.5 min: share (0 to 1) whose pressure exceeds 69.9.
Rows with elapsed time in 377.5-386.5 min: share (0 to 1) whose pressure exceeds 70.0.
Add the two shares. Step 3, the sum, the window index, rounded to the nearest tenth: 1.8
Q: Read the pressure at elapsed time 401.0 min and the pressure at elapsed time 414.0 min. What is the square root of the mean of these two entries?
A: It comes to 8.52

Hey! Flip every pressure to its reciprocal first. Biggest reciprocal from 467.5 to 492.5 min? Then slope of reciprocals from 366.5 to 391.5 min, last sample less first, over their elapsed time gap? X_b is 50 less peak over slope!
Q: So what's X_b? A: 1834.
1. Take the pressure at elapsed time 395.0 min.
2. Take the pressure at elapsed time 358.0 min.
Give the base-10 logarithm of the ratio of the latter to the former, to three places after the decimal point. 0.015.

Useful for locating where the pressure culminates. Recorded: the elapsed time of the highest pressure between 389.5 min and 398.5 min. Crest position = 393.0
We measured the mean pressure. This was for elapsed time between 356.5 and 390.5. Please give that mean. 72.7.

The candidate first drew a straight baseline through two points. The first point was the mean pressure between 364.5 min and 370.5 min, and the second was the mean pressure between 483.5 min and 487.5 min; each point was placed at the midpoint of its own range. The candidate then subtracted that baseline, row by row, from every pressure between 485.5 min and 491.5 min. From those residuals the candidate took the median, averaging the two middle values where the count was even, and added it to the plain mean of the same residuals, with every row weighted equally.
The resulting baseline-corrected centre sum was 4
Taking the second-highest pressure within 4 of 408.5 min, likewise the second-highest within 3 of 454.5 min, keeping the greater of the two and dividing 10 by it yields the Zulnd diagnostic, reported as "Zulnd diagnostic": 0.133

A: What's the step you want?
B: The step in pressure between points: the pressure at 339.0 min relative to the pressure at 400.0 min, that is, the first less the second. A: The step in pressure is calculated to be -14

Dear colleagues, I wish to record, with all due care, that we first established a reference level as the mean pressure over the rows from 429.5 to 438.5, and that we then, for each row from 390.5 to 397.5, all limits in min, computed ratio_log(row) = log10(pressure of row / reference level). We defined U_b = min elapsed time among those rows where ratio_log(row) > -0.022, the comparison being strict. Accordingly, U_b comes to 392.0 min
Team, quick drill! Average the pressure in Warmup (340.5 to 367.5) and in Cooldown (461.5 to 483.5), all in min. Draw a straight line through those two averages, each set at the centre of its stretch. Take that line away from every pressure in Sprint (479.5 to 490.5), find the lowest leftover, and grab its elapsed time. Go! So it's 484.0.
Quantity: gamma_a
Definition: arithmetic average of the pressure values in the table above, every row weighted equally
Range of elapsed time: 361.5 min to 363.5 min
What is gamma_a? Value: 71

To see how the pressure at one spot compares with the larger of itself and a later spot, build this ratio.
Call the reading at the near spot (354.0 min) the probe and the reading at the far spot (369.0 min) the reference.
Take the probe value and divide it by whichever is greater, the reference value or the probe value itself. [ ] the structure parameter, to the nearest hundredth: 1.00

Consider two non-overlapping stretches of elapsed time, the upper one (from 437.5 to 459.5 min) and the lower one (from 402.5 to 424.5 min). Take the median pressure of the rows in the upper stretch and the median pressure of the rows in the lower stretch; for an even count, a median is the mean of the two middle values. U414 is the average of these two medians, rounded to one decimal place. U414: 70.2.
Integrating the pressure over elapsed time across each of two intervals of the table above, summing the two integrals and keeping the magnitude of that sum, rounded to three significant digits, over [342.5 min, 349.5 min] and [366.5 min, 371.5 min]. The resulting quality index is 813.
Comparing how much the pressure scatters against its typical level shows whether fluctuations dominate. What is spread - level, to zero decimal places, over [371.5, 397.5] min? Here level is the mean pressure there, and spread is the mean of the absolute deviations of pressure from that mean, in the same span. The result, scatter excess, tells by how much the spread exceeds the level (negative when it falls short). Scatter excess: -71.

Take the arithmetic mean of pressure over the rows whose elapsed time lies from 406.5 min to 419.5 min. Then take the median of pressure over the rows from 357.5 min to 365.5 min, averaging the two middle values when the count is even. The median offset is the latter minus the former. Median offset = 0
